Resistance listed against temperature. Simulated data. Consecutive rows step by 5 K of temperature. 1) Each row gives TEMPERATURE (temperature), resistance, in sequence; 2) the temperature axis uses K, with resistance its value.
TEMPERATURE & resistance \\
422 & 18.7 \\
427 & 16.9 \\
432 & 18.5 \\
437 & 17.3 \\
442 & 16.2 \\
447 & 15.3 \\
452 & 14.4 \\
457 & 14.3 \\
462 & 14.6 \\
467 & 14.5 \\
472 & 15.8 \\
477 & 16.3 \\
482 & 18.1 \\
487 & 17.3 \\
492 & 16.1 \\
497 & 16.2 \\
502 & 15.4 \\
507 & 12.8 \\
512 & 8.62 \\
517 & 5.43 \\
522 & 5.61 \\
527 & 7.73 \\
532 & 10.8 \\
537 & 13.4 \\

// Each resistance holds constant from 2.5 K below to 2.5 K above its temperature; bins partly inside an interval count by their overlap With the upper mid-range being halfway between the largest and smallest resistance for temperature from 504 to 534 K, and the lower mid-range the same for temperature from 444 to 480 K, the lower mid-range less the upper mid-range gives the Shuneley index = 6.2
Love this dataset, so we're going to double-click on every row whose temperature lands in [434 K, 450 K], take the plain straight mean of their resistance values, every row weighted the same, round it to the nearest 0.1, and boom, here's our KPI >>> 16.3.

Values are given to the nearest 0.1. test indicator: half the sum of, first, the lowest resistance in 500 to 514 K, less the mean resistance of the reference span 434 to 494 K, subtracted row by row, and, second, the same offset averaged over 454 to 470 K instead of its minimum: -4.3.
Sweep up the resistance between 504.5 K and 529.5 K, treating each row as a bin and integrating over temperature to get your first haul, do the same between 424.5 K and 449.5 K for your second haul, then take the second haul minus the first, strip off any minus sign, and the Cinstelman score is 220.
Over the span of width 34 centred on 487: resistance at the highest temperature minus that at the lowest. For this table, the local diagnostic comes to -0.4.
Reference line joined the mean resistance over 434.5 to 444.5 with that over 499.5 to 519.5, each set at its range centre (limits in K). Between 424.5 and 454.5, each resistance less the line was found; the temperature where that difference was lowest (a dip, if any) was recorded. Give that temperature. 452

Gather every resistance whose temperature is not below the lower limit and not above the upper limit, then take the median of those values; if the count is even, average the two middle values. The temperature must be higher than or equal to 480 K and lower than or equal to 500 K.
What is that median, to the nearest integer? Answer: 17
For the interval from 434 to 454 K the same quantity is 16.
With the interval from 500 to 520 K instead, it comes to 11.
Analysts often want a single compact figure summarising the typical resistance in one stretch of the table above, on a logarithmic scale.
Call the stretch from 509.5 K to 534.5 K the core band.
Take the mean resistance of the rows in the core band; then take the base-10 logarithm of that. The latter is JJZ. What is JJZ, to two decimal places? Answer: 0.88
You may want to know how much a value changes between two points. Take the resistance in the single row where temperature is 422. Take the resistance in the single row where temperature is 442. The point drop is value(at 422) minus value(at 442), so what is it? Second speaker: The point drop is 2.5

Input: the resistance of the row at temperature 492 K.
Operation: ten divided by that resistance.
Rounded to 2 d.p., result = 0.62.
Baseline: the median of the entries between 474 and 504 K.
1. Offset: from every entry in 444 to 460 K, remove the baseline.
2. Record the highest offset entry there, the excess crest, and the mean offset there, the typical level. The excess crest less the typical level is 0.6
